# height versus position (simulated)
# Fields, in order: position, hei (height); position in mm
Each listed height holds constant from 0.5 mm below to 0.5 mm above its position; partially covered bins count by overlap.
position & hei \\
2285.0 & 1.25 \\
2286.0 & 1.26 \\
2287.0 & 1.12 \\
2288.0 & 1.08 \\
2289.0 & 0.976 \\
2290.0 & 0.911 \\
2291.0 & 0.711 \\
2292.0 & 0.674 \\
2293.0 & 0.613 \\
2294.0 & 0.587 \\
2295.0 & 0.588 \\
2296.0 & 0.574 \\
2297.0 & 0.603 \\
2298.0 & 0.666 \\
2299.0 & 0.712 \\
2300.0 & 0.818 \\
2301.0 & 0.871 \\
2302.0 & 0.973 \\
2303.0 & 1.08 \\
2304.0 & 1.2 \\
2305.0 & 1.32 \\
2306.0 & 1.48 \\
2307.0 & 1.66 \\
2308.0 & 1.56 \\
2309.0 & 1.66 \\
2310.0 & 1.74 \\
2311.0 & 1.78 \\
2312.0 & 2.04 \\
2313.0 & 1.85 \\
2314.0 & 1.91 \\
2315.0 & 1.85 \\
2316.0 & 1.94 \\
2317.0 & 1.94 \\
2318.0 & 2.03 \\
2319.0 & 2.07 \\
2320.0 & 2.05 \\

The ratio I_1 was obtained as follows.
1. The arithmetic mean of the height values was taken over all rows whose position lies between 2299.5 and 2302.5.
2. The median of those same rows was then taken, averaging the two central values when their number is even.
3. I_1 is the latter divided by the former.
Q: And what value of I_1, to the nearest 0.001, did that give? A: 0.982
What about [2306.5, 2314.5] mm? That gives 0.992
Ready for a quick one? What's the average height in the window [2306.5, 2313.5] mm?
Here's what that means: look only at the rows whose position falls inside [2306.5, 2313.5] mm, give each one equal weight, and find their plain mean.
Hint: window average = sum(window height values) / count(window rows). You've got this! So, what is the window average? 1.8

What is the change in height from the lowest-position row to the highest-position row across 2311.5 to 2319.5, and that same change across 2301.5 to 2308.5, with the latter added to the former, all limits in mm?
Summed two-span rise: 0.62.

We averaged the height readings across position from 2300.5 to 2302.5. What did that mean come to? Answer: 0.92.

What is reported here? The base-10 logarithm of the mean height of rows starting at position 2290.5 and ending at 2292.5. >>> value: -0.16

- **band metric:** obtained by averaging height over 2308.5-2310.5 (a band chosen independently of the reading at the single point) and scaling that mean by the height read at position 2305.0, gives 2.2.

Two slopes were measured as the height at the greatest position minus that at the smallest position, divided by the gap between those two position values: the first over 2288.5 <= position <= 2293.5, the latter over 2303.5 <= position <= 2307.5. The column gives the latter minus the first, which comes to 0.24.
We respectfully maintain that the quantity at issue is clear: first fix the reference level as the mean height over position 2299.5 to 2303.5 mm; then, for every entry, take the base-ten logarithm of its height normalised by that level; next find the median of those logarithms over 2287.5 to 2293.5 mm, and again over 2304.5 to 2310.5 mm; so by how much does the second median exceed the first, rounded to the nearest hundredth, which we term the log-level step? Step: 0.30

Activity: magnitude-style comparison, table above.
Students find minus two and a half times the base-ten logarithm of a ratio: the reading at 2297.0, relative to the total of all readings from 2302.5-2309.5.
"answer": 3.04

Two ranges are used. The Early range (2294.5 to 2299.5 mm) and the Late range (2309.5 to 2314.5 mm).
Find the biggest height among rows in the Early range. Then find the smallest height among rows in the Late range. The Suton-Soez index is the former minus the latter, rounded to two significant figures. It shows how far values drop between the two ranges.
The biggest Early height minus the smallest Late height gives -1.0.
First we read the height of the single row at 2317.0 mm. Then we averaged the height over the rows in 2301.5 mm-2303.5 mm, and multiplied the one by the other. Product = 2.0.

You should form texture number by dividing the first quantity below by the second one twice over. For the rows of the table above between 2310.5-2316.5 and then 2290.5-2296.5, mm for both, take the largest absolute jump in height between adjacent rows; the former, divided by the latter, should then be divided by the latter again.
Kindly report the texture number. 70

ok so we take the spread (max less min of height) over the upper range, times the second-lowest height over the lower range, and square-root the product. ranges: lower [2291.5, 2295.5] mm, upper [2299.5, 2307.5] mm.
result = 0.70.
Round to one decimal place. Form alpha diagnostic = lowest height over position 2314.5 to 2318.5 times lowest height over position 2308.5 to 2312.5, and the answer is 3.1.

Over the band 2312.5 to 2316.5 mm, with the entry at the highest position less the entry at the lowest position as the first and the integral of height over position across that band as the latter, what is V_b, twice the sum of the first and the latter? 15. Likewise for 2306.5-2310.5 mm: 13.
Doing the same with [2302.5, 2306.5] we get 11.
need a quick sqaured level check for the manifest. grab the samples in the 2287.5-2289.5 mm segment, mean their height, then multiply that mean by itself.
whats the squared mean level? 1.1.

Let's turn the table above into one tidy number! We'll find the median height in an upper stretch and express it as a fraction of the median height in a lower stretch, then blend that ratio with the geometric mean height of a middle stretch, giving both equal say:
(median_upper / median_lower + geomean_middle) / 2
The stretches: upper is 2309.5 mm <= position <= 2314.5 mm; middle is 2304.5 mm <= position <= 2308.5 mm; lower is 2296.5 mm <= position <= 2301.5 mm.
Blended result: 2.05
